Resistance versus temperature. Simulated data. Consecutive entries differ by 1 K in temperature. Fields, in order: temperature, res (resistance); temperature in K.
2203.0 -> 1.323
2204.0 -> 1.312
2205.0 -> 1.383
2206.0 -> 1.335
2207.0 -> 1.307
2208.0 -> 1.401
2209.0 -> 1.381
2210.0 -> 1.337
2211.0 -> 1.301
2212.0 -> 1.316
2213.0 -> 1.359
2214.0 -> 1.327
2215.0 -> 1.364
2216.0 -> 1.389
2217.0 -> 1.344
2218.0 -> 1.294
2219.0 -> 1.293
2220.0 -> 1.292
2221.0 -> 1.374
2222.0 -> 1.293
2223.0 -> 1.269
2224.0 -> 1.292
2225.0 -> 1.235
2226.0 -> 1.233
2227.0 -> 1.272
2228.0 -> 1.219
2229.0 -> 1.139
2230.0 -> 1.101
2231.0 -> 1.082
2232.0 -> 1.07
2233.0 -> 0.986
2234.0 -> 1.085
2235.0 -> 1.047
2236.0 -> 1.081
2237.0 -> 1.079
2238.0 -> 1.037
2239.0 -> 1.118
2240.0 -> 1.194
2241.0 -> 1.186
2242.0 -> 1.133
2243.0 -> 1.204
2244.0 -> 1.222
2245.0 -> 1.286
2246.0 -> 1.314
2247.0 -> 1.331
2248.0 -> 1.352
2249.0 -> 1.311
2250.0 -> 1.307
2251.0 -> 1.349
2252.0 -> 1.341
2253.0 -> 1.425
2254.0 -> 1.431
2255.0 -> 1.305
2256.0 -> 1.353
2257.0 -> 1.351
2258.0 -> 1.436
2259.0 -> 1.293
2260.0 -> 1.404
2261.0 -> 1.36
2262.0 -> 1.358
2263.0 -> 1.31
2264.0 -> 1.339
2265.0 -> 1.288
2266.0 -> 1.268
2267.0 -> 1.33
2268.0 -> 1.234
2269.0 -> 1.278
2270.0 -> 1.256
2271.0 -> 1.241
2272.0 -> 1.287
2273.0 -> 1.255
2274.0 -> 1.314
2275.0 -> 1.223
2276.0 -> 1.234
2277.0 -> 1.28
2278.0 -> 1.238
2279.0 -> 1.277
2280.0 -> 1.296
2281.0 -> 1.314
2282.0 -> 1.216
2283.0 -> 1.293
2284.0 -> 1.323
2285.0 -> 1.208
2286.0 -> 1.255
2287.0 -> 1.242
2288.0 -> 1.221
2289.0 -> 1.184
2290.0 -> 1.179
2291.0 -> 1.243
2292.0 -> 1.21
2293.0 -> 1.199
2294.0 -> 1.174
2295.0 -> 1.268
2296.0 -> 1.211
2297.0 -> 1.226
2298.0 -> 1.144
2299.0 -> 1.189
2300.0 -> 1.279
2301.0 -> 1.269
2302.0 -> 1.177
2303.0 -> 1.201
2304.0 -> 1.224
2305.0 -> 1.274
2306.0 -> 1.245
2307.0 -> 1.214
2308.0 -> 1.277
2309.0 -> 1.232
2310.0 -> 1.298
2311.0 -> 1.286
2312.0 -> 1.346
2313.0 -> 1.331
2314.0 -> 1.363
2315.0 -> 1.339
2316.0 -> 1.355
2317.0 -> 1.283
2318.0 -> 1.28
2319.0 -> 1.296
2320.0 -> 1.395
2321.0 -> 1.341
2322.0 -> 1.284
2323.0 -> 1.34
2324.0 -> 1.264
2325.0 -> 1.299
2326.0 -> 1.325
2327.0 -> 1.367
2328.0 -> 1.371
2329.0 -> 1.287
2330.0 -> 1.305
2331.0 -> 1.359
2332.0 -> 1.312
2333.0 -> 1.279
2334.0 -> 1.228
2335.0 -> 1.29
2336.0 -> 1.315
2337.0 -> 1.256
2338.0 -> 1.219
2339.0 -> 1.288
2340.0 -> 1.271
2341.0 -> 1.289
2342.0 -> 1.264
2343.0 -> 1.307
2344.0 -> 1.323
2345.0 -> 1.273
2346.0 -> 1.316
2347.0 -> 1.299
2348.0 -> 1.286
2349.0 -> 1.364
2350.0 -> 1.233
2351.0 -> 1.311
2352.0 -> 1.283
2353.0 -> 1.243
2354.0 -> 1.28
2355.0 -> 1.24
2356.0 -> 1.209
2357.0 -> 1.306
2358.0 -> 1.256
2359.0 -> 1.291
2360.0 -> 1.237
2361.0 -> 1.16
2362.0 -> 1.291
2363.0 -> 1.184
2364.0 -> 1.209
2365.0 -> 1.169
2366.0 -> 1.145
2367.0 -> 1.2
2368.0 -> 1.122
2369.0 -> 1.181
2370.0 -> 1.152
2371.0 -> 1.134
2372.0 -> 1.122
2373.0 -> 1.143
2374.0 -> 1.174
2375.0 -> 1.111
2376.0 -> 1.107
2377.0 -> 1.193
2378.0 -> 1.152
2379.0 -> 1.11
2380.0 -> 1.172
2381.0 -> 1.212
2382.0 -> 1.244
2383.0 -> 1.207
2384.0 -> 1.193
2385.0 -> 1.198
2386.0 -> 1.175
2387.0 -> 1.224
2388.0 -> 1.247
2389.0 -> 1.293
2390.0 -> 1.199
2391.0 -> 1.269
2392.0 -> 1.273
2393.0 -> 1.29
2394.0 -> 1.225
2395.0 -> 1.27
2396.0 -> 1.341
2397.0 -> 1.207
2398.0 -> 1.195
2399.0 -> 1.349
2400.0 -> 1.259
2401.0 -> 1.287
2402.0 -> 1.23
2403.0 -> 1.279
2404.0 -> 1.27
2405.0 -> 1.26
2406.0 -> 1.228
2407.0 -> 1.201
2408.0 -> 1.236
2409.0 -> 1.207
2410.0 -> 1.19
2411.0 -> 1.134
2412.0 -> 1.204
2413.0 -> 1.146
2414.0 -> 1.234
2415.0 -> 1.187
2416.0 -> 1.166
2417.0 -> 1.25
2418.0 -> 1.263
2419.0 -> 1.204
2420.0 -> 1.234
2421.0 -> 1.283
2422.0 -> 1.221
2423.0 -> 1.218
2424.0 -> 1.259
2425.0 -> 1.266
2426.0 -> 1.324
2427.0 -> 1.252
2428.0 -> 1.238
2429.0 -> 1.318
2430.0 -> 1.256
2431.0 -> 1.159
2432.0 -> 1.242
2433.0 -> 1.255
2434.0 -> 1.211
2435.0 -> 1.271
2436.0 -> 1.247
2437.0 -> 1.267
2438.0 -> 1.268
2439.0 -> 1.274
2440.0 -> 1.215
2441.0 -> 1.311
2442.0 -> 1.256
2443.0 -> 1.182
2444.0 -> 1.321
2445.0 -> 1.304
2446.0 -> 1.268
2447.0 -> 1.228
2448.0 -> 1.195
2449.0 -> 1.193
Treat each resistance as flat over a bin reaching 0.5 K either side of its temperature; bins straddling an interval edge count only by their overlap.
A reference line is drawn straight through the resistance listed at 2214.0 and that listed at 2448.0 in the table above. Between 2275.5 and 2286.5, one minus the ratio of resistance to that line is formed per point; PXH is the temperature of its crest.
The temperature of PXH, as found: 2285.0 K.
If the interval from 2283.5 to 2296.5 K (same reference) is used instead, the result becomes 2294.0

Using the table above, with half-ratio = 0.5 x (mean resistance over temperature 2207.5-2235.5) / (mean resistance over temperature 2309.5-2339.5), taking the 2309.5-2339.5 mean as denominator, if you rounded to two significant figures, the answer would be 0.48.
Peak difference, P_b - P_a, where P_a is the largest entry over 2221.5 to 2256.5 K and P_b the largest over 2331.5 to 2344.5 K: -0.11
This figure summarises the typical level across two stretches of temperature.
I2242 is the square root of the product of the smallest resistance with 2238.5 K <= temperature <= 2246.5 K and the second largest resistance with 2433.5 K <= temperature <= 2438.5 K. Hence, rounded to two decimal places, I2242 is 1.19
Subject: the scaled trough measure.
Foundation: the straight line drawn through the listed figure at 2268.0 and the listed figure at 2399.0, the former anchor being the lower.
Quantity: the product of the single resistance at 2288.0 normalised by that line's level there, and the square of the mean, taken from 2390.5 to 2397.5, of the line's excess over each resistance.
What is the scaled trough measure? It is 0.0057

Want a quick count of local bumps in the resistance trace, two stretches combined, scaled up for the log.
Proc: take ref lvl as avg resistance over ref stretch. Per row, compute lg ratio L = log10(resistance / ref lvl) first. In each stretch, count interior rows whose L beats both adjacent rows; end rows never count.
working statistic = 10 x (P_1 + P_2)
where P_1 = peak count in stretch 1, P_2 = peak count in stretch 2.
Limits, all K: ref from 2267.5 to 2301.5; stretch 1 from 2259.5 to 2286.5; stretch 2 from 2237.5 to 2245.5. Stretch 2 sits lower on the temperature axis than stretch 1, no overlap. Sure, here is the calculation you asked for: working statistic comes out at 90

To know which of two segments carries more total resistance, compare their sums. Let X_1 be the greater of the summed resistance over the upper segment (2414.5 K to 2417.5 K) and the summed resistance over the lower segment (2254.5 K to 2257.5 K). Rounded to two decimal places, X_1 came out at 4.01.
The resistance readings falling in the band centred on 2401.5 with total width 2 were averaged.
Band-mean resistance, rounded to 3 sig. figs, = 1.26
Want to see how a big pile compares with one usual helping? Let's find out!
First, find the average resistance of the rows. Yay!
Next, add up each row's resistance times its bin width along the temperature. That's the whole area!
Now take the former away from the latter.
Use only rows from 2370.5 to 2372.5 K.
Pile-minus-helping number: 1.13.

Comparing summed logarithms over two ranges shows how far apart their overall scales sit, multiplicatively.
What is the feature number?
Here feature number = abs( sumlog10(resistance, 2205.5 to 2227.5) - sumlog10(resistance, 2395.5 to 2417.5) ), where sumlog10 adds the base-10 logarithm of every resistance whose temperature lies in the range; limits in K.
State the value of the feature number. 0.67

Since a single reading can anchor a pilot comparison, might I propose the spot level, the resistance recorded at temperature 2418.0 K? 1.263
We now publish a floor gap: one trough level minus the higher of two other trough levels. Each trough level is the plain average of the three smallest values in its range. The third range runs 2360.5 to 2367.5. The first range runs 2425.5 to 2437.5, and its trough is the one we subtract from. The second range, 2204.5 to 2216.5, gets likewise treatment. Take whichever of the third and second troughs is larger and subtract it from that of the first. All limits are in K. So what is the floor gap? -0.11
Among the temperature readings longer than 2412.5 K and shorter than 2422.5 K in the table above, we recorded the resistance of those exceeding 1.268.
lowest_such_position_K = 2421.0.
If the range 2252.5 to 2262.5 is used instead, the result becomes 2253.0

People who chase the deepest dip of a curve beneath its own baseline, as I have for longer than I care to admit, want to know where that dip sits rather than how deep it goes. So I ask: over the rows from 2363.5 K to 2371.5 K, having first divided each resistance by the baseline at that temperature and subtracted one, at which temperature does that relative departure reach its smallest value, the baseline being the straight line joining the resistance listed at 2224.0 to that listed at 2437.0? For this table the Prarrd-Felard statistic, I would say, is 2368.0 K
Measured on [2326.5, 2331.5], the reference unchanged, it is 2329.0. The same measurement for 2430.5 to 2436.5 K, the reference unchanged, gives 2431.0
